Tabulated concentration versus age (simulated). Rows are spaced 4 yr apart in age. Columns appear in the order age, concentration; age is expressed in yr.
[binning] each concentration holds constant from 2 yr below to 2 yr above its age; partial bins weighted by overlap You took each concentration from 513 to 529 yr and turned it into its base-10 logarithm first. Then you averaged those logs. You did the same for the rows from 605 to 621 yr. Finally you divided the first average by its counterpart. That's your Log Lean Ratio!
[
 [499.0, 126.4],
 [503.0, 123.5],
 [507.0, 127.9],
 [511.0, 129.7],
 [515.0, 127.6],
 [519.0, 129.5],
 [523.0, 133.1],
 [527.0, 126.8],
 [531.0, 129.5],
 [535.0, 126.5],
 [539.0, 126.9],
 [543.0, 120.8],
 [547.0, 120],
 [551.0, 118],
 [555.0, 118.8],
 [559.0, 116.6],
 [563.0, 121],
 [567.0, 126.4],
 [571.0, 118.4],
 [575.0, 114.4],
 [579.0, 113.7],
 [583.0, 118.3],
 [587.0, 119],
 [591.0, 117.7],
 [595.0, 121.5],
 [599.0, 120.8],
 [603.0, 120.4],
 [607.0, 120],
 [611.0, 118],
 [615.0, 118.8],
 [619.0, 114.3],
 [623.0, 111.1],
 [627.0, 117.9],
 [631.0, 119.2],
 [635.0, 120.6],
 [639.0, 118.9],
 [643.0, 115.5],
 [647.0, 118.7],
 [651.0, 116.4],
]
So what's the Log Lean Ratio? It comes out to 1.02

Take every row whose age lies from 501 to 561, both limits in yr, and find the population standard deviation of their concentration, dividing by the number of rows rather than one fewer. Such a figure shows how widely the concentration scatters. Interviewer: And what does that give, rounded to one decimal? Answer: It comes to 4.9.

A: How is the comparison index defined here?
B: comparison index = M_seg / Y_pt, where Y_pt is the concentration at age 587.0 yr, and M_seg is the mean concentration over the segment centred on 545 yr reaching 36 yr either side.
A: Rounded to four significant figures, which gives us 1.035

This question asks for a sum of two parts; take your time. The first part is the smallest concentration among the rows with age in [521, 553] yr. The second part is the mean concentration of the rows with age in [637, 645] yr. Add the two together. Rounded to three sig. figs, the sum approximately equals 235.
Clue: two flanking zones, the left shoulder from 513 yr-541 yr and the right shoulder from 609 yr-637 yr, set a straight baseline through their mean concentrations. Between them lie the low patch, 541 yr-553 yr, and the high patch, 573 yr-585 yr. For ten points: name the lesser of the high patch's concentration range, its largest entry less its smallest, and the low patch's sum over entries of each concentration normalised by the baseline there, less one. -0.156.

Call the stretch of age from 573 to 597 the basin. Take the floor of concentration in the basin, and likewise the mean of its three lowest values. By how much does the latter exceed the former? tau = 1.6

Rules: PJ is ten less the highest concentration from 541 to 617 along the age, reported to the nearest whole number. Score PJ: -116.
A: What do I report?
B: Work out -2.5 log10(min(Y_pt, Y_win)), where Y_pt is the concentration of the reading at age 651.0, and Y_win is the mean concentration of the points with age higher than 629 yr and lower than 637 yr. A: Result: -5.16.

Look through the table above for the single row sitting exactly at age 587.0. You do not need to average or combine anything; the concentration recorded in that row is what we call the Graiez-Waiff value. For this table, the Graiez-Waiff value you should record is 119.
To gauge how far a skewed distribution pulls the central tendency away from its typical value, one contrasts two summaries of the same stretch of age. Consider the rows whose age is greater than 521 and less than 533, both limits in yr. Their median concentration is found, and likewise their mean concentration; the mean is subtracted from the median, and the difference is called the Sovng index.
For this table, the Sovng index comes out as -0.30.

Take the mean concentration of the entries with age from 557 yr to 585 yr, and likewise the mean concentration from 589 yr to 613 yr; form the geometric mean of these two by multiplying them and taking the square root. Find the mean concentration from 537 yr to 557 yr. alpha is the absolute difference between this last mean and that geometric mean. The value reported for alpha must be 2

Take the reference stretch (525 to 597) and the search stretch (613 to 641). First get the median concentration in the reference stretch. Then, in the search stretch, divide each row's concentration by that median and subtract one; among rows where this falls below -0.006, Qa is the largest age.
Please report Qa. 627.0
